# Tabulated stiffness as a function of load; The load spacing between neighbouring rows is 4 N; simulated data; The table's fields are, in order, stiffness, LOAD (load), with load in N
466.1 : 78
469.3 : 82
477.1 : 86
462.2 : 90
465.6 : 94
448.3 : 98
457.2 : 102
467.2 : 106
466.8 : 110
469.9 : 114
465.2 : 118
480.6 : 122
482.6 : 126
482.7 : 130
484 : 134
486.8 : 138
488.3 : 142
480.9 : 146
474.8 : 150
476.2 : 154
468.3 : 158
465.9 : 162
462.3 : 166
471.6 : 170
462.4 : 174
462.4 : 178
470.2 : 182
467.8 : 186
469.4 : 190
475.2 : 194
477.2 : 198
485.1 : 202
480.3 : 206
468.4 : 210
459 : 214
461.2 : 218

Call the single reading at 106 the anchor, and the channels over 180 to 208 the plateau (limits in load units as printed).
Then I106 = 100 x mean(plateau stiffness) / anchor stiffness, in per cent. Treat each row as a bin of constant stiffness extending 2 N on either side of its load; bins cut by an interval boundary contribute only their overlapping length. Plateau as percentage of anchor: 102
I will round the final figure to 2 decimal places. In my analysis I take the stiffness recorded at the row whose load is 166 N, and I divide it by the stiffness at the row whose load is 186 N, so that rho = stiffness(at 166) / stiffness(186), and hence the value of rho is 0.99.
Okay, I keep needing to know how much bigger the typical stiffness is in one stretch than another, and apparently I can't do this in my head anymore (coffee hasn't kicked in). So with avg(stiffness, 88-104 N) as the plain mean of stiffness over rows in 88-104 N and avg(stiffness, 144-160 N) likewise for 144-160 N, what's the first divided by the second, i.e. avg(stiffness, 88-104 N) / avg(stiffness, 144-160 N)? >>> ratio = 0.96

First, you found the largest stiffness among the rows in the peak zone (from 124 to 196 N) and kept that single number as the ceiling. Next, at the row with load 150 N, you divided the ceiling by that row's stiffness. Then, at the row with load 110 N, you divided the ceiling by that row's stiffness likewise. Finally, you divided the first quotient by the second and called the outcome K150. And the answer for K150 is 0.98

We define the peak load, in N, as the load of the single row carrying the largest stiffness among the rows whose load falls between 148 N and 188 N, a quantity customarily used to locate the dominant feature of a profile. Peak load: 154 N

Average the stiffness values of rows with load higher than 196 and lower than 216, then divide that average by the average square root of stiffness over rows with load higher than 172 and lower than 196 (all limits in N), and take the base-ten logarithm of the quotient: 1.341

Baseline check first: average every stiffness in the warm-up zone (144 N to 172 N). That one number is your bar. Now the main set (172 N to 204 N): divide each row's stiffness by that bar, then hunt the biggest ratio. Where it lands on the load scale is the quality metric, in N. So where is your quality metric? 202 N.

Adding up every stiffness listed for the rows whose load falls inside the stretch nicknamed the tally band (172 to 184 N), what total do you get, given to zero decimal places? 1395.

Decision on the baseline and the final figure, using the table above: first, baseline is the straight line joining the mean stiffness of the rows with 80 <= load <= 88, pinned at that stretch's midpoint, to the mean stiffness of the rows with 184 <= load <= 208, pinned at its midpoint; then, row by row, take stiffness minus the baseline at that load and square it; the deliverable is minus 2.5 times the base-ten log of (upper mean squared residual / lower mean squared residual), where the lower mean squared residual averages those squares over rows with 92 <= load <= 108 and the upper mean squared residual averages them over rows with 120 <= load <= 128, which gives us 1.6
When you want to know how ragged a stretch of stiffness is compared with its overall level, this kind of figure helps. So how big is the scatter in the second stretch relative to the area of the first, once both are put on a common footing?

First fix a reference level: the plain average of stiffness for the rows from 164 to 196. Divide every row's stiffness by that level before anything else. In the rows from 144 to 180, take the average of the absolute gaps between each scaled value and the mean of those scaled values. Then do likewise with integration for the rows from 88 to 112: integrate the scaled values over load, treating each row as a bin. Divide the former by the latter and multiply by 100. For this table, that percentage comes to 0.052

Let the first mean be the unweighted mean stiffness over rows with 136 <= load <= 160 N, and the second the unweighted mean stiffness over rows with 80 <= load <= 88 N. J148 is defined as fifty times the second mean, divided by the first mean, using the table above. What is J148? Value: 49.4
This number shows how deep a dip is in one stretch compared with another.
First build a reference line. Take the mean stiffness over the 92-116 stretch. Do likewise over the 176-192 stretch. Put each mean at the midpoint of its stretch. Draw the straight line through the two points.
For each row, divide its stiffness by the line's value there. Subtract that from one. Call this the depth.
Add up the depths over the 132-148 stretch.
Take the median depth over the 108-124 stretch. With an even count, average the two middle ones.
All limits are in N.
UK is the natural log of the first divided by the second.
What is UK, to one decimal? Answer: 2.7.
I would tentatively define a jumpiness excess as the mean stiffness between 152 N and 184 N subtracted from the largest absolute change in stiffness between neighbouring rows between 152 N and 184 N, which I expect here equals -458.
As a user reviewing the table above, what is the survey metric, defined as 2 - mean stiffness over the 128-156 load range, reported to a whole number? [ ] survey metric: -480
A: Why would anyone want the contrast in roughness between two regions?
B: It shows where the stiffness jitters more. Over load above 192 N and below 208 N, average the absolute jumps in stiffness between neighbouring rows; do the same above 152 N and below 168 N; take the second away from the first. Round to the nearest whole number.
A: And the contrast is 0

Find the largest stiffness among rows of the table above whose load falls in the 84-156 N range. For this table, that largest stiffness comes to 488.3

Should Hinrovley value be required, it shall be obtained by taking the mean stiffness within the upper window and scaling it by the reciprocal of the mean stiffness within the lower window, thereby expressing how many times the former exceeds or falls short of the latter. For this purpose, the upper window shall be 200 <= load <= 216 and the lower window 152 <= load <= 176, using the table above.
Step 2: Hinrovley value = 1.01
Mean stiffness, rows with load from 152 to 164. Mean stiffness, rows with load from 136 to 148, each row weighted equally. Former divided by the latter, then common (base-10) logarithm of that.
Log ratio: -0.014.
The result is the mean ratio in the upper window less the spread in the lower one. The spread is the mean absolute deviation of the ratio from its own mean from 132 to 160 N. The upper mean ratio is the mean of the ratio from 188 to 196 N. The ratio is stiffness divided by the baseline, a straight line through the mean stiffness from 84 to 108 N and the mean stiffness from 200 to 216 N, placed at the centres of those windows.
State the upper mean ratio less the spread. 0.987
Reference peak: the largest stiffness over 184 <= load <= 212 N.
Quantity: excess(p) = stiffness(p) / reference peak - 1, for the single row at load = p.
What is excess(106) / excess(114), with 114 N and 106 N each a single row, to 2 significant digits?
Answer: 1.2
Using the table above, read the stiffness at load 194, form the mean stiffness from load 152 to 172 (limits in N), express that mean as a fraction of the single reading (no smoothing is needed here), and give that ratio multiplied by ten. 9.9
